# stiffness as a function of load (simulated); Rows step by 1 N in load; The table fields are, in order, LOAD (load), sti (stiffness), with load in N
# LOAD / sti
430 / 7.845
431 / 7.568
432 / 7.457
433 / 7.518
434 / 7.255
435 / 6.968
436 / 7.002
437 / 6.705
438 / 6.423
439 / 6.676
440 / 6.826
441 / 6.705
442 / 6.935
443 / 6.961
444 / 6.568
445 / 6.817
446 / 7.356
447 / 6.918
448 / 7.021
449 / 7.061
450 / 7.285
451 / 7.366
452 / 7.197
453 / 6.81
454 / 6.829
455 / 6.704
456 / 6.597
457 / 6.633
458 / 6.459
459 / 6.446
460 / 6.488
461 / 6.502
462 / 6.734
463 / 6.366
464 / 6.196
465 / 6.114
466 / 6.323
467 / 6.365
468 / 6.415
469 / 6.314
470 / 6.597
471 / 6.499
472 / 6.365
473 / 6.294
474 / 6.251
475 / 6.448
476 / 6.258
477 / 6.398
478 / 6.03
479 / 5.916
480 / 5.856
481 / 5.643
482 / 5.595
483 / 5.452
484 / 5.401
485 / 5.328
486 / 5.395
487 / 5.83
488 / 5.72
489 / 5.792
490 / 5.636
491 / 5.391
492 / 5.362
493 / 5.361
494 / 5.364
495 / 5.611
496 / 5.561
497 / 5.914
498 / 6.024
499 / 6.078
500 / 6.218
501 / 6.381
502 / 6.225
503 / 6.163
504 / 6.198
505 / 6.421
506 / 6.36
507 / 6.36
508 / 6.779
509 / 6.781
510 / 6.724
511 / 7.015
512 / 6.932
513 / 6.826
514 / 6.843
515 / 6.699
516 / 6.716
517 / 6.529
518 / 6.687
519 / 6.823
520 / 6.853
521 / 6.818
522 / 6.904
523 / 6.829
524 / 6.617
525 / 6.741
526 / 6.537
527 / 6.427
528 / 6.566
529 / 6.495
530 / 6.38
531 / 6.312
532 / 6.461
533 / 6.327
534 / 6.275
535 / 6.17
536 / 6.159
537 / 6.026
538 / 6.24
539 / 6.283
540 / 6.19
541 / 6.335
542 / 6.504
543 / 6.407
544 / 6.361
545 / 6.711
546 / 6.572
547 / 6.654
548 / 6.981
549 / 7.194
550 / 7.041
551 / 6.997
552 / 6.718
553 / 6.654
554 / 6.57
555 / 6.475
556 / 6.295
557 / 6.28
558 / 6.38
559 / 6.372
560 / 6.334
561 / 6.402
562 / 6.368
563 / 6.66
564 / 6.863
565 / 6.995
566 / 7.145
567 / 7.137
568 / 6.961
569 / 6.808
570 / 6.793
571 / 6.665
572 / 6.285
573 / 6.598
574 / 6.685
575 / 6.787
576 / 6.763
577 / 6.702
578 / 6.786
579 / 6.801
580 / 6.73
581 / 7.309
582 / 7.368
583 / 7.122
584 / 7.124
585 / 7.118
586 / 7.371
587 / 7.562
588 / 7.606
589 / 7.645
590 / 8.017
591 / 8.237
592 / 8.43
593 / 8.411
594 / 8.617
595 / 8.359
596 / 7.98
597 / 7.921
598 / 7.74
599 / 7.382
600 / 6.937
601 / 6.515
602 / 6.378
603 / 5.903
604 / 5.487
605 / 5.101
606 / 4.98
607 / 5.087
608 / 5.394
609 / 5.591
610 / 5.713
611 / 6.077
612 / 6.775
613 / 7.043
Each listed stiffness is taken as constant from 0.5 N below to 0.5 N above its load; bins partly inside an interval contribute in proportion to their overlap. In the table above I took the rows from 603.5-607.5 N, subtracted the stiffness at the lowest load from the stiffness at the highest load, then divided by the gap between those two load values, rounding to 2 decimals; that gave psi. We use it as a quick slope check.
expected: -0.13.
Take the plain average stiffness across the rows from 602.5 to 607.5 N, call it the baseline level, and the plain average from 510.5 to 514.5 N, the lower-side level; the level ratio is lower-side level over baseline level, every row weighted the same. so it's 1.30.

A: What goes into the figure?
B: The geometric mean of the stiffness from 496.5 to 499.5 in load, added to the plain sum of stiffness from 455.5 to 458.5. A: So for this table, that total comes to 25.7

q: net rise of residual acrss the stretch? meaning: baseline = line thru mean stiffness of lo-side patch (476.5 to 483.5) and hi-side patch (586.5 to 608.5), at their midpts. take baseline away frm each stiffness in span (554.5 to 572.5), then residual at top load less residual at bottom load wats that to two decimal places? -0.37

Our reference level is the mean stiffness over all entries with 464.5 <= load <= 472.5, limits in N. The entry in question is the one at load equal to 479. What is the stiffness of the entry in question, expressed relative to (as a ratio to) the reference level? 0.93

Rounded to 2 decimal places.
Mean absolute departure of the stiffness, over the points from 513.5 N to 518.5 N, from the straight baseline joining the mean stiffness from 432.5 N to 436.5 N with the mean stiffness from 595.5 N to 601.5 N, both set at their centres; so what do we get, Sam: 0.60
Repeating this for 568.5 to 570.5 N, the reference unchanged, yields 0.57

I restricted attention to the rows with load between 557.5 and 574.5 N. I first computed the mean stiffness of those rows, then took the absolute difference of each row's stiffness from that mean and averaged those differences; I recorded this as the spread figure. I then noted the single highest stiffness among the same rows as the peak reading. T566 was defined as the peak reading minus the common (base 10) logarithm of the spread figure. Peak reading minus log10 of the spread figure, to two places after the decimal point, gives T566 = 7.77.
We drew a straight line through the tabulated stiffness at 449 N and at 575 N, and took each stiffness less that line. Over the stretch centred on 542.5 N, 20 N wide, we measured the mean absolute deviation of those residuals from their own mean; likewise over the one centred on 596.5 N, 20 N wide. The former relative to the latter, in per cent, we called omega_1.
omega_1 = 31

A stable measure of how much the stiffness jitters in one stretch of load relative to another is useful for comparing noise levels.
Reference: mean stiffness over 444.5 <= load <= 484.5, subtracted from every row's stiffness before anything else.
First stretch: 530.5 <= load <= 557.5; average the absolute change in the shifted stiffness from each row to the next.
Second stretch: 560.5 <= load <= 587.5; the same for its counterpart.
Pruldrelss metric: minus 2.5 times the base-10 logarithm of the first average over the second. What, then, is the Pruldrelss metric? 0.11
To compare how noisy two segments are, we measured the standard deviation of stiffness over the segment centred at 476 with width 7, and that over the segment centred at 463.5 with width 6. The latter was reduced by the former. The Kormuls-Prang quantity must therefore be 0.03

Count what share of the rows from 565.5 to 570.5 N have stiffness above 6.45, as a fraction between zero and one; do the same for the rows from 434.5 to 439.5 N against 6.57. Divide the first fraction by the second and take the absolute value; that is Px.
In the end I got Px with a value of 1.25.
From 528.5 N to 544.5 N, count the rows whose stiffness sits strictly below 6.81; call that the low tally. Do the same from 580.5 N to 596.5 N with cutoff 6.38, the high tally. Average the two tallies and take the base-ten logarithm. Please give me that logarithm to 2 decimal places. 0.90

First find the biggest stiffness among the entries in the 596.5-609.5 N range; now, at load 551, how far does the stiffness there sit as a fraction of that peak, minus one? -0.12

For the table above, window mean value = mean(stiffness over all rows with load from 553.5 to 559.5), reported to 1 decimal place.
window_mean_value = 6.4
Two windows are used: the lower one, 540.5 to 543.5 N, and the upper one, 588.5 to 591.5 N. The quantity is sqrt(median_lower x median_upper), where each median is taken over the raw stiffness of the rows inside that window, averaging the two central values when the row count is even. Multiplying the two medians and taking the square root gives 7.17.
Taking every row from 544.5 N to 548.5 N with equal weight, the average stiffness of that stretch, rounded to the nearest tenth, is 6.7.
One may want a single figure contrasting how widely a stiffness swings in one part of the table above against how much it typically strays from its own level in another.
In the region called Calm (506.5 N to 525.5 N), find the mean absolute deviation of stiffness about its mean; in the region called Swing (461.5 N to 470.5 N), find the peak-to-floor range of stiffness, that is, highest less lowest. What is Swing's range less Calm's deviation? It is 0.5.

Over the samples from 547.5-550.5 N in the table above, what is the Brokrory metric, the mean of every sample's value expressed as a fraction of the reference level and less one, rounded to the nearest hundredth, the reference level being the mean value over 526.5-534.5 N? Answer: 0.10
